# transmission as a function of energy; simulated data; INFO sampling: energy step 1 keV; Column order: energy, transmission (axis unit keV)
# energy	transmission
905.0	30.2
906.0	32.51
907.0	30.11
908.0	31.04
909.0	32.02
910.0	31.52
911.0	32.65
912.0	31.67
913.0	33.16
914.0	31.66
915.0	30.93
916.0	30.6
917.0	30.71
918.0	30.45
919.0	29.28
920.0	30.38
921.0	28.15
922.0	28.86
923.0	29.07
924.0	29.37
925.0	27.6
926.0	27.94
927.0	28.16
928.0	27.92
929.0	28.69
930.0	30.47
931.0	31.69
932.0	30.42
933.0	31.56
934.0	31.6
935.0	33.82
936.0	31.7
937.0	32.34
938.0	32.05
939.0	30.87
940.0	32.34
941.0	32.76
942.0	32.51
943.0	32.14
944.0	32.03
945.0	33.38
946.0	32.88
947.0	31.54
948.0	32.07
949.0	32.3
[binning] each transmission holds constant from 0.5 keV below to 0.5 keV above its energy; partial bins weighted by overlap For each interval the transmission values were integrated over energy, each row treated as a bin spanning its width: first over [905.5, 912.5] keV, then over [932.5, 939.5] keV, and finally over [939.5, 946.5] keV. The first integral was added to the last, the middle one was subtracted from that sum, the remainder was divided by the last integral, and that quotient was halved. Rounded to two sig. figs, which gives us 0.49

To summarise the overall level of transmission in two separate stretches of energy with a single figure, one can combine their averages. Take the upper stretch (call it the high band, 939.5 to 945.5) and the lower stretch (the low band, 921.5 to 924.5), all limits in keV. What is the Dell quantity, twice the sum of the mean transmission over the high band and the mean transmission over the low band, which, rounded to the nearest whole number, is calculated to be 123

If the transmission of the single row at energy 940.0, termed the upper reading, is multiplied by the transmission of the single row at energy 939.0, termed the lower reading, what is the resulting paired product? 998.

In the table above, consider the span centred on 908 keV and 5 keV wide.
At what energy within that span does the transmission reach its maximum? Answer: 906.0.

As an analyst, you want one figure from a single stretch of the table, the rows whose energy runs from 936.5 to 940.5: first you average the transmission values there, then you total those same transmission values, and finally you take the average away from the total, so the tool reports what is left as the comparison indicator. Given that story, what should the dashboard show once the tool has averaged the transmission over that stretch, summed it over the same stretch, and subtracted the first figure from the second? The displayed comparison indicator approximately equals 95.7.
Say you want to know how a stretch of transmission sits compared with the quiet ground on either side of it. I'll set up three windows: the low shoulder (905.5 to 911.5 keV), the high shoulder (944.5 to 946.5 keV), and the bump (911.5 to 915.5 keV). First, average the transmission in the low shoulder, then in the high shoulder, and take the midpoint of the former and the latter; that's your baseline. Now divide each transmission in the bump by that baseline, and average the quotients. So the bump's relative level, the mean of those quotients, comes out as 0.98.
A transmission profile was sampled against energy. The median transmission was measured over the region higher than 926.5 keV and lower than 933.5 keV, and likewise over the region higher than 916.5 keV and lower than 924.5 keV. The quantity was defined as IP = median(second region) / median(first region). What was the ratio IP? 0.964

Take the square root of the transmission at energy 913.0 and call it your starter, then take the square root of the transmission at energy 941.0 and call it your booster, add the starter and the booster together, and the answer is 11.5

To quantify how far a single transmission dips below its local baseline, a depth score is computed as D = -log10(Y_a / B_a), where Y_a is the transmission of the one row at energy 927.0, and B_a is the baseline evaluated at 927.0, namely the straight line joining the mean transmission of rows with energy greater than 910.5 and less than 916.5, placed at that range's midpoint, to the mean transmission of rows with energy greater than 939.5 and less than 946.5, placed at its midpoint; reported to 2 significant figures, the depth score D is 0.057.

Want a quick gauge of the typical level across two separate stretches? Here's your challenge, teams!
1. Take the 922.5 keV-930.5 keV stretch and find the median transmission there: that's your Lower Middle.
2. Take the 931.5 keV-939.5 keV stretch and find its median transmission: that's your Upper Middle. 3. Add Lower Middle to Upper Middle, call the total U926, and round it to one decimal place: 60.1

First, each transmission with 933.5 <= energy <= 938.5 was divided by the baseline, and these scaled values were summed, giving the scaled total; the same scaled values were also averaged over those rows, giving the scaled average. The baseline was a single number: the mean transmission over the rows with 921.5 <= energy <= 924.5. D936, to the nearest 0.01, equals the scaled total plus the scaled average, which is 6.66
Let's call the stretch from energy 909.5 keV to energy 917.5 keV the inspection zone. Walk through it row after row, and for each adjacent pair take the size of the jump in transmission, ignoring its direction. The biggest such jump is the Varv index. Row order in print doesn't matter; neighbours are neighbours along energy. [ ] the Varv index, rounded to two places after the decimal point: 1.50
